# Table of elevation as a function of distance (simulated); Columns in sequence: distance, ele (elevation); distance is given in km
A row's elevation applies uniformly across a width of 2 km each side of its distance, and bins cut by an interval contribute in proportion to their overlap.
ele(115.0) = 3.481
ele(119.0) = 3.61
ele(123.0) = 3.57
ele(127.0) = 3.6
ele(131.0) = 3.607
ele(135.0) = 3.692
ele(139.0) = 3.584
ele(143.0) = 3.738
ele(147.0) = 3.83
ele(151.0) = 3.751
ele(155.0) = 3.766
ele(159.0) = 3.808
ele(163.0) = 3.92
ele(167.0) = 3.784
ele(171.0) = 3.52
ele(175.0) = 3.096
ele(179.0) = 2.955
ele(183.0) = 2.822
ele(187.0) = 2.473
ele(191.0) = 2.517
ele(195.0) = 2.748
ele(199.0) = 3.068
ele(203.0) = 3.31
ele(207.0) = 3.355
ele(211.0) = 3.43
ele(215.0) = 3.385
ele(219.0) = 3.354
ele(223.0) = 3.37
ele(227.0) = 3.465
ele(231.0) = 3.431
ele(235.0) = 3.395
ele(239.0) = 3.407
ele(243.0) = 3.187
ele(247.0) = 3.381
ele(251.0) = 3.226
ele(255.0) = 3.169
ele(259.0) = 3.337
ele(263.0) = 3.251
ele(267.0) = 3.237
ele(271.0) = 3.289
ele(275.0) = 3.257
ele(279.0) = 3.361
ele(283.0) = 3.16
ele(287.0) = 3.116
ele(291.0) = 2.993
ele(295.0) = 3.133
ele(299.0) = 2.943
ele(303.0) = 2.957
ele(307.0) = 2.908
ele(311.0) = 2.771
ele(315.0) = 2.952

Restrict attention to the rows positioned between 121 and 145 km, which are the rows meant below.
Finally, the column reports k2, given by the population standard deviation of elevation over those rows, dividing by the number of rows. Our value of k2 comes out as 0.061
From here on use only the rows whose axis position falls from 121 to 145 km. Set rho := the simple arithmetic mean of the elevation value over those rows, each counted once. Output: 3.63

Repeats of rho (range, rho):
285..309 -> 3.01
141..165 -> 3.80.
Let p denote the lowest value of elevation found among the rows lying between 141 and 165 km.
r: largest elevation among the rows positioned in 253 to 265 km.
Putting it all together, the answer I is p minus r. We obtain 0.40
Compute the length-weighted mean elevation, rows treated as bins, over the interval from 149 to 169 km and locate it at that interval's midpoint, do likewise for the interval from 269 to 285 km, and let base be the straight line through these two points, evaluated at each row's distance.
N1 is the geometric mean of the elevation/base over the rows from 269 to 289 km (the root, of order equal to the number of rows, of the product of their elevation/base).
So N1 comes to 0.99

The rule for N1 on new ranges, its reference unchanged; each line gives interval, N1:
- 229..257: 0.97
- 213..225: 0.95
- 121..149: 0.93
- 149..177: 0.96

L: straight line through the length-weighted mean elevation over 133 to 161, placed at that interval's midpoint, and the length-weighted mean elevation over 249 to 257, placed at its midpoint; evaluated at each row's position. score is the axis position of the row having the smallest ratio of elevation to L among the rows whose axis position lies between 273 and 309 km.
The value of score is 299.0 km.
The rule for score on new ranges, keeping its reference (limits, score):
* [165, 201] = 187.0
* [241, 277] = 243.0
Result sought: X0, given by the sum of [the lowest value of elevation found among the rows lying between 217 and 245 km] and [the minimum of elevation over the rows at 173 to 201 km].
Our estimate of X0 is 5.7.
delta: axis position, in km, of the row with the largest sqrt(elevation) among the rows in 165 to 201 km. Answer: 167.0 km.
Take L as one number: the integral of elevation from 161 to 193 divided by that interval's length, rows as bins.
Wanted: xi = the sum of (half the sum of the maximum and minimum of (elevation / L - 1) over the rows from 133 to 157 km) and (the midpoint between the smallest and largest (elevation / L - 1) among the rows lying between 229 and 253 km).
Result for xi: 0.237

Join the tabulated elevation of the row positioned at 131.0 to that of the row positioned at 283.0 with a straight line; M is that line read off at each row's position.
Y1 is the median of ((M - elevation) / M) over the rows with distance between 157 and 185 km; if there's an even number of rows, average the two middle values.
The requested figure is -0.009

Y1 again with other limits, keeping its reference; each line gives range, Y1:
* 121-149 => 0.000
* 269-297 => -0.003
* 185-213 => 0.100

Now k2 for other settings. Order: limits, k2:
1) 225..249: 0.089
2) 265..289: 0.081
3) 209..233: 0.039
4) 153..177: 0.275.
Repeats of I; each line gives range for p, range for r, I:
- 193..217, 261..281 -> -0.61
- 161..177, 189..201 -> 0.03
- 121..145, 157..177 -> -0.35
